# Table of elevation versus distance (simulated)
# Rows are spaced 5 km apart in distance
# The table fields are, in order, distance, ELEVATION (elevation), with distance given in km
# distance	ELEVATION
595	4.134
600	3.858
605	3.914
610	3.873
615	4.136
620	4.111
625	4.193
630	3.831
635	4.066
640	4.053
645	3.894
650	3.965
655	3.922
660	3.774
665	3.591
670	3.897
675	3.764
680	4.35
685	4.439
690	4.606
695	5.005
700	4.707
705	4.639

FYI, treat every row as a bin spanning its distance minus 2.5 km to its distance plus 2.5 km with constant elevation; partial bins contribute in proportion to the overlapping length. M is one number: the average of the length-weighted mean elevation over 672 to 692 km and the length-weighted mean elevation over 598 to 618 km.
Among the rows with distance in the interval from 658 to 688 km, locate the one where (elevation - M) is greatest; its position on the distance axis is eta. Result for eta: 685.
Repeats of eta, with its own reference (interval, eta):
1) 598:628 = 625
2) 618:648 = 625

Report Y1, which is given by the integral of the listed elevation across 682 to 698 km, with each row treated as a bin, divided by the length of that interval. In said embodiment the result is 4.67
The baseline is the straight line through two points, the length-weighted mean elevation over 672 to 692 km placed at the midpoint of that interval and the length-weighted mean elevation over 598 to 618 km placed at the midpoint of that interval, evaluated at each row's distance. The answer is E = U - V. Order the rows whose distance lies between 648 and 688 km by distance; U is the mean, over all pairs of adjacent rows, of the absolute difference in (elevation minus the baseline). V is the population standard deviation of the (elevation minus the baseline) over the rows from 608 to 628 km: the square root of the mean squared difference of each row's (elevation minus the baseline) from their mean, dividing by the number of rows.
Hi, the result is 0.11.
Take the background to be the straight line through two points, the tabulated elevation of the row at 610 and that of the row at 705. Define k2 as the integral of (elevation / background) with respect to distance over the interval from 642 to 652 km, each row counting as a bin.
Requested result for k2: 9 km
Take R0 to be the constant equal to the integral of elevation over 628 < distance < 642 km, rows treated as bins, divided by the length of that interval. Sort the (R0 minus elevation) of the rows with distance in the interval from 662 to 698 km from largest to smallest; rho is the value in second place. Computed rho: 0.22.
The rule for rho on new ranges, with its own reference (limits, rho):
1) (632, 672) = 0.21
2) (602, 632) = 0.11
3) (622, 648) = 0.09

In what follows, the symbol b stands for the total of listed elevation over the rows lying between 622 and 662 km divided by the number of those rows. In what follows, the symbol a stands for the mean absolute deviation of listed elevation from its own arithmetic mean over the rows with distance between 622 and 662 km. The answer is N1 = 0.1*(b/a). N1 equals 3.7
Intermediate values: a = 0.11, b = 3.96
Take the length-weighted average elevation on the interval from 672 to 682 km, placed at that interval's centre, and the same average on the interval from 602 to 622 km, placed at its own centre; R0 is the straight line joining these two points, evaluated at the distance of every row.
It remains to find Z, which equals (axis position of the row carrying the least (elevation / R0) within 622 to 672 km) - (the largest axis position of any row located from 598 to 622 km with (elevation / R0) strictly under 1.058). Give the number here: 45 km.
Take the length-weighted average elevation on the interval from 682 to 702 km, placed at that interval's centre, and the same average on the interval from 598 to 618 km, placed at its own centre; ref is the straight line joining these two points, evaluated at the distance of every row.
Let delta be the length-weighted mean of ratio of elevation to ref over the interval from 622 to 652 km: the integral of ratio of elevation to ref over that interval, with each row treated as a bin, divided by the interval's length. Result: 0.95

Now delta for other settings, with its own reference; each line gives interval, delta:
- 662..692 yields 0.90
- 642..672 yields 0.88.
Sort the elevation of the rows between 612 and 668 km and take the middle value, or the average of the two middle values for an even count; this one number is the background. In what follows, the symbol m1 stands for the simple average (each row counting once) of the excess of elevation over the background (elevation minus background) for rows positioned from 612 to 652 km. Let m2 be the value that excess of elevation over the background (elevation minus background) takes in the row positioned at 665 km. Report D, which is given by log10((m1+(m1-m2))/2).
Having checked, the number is -0.60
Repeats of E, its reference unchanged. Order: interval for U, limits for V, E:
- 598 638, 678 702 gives -0.06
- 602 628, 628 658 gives 0.01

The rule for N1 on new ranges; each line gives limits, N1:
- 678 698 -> 2.2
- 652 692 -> 1.3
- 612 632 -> 3.4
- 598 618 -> 4.1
